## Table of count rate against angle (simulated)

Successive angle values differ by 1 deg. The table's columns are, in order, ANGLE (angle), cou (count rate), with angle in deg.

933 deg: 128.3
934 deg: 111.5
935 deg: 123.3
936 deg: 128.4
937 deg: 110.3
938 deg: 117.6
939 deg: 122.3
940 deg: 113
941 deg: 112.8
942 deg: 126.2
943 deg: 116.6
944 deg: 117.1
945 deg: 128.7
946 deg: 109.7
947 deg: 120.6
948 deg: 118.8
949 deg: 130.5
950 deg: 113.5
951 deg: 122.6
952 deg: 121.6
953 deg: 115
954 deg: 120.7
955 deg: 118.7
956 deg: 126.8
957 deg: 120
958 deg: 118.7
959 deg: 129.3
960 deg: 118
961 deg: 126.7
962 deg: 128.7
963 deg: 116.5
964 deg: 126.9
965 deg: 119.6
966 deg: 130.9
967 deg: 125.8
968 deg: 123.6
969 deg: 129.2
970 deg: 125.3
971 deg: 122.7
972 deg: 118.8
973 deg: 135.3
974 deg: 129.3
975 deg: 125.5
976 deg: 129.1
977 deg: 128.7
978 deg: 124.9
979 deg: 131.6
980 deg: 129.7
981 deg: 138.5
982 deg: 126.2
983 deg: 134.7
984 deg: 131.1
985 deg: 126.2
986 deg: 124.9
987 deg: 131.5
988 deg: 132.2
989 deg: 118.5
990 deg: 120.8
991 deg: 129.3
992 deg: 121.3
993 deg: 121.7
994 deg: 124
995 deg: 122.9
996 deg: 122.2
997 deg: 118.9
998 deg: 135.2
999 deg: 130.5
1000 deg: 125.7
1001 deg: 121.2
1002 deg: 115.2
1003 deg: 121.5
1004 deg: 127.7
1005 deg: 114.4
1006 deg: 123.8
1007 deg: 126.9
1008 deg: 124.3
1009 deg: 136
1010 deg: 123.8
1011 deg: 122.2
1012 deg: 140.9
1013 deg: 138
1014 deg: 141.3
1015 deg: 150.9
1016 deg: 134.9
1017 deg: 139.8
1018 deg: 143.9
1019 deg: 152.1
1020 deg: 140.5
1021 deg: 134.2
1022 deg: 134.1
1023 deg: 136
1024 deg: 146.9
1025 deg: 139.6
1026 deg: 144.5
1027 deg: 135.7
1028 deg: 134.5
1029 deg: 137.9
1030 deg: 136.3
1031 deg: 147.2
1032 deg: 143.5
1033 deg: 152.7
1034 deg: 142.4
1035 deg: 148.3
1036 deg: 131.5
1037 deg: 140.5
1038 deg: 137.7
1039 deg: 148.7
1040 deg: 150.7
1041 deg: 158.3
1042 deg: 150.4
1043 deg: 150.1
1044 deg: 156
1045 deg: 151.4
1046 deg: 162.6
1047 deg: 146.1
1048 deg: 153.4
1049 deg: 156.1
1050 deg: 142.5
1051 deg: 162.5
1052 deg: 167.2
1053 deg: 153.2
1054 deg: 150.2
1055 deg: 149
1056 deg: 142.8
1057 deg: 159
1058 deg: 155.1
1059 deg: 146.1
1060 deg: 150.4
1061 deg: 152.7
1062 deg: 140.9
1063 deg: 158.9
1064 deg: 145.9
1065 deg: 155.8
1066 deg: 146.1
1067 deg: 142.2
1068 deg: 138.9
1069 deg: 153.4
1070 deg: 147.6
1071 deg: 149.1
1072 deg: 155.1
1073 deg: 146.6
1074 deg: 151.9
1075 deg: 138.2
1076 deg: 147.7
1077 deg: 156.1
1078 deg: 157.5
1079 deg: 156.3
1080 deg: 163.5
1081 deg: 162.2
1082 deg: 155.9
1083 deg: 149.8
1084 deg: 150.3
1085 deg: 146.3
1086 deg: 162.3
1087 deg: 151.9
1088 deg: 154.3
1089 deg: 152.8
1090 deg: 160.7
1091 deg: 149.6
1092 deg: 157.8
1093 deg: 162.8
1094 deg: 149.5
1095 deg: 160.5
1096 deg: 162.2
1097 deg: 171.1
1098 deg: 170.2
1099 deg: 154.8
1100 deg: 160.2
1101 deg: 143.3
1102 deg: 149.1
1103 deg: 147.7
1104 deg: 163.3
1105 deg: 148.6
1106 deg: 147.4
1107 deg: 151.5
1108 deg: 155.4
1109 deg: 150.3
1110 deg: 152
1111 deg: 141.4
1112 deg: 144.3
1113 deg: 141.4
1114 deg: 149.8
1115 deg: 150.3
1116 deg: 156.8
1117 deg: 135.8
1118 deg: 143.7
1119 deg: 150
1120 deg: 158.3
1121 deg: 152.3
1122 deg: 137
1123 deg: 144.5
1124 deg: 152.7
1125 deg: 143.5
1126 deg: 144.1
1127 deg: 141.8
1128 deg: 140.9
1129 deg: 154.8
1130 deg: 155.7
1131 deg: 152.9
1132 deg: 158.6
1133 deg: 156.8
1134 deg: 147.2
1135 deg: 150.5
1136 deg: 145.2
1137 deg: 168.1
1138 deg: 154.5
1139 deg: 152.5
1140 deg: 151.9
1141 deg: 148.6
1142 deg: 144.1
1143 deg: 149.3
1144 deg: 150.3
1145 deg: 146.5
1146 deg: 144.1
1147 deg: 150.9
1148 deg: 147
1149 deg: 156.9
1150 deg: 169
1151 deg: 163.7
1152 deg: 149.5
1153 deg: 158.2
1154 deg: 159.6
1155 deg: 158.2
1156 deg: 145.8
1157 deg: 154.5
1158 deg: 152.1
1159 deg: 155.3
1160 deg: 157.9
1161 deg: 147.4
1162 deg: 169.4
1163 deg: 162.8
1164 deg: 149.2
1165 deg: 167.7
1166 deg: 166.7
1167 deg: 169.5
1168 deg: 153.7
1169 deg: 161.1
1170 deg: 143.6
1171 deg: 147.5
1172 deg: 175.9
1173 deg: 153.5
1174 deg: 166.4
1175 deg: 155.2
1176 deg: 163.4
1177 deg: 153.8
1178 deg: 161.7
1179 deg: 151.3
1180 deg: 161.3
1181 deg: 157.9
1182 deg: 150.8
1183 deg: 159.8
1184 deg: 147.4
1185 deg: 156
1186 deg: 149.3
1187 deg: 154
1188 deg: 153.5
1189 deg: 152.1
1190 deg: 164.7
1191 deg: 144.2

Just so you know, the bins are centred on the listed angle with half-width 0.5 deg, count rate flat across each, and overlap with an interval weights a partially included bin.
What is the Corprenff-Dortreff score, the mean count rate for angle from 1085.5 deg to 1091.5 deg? 155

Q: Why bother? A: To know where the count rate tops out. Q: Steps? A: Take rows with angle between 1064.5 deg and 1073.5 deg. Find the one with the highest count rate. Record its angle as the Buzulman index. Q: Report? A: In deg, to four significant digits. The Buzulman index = 1065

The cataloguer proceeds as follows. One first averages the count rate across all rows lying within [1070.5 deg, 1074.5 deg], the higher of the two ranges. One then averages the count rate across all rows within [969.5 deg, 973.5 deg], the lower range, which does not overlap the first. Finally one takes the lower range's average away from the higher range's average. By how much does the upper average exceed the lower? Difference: 25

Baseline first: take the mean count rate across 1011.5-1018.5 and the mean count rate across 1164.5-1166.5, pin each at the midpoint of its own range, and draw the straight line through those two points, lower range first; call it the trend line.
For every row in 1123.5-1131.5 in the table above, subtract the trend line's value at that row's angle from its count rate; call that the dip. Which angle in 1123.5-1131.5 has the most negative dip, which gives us 1128 deg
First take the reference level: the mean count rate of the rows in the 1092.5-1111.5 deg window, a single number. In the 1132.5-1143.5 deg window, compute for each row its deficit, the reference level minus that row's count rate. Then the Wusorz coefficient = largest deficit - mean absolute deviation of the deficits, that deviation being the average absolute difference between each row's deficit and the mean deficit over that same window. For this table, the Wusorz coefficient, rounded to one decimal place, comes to 6.1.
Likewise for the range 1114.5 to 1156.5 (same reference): 13.2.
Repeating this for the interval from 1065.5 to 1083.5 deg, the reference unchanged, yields 10.7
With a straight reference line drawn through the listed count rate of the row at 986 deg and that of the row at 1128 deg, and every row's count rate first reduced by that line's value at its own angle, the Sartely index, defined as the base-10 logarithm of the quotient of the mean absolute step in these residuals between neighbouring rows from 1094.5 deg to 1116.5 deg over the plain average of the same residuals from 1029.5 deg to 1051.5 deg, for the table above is -0.4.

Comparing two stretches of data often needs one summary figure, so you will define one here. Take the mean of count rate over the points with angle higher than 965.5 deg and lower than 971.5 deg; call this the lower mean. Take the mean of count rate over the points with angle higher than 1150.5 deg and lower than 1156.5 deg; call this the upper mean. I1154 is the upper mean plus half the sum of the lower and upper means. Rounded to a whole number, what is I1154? 297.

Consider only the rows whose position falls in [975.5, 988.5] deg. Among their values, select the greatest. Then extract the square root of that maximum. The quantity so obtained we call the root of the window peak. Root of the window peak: 11.8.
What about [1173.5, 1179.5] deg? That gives 12.9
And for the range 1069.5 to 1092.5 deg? 12.8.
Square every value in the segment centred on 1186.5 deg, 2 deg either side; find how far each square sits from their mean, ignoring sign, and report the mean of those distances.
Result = 593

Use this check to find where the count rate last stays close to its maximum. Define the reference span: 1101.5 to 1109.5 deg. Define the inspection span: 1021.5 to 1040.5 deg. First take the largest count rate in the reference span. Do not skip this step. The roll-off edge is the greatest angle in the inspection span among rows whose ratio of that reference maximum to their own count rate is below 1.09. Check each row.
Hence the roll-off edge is 1040 deg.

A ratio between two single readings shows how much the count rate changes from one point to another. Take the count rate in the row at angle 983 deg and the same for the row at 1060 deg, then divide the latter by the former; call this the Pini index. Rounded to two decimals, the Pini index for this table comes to 1.12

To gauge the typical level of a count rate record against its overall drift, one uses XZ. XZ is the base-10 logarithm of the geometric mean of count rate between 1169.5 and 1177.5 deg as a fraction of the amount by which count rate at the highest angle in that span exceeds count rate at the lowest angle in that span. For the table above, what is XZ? 1.19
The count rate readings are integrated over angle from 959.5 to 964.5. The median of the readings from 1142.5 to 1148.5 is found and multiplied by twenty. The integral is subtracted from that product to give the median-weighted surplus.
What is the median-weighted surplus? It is 2346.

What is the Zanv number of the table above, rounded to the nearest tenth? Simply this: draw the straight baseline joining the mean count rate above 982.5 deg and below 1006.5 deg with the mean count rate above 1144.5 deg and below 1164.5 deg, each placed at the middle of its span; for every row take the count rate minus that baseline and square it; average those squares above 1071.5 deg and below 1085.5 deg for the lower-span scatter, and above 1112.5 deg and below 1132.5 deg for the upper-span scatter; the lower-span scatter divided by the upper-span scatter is 4.1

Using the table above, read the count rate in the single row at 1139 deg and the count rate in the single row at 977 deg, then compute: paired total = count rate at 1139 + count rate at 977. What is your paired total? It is 281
